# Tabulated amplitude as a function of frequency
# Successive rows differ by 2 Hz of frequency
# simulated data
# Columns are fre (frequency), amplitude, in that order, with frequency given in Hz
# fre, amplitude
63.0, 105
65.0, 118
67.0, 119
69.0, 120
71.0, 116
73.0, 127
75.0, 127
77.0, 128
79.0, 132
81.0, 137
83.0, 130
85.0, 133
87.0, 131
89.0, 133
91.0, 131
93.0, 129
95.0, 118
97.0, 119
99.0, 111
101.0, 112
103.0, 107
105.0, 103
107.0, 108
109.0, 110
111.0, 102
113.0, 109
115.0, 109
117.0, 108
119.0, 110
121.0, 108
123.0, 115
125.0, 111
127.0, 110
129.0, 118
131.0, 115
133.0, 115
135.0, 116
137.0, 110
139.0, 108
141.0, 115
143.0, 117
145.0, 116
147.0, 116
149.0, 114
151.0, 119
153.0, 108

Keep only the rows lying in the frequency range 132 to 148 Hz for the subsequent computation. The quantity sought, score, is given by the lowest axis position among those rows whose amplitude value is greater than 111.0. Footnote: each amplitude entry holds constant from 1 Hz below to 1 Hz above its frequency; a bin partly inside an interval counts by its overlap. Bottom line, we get 133.0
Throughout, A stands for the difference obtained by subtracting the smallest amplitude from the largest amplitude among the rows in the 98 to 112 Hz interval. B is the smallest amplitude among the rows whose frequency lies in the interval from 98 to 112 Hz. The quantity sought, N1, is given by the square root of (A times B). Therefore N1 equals 32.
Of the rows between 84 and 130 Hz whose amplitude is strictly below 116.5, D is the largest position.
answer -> 127.0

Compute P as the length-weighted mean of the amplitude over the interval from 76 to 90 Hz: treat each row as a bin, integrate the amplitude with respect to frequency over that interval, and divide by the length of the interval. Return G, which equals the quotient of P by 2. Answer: 66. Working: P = 132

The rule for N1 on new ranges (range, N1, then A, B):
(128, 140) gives 33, 10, 108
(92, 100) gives 45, 18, 111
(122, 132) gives 30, 8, 110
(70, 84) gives 49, 21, 116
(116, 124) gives 27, 7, 108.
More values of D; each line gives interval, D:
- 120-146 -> 145.0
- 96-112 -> 111.0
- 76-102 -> 101.0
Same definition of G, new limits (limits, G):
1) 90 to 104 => 59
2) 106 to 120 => 54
